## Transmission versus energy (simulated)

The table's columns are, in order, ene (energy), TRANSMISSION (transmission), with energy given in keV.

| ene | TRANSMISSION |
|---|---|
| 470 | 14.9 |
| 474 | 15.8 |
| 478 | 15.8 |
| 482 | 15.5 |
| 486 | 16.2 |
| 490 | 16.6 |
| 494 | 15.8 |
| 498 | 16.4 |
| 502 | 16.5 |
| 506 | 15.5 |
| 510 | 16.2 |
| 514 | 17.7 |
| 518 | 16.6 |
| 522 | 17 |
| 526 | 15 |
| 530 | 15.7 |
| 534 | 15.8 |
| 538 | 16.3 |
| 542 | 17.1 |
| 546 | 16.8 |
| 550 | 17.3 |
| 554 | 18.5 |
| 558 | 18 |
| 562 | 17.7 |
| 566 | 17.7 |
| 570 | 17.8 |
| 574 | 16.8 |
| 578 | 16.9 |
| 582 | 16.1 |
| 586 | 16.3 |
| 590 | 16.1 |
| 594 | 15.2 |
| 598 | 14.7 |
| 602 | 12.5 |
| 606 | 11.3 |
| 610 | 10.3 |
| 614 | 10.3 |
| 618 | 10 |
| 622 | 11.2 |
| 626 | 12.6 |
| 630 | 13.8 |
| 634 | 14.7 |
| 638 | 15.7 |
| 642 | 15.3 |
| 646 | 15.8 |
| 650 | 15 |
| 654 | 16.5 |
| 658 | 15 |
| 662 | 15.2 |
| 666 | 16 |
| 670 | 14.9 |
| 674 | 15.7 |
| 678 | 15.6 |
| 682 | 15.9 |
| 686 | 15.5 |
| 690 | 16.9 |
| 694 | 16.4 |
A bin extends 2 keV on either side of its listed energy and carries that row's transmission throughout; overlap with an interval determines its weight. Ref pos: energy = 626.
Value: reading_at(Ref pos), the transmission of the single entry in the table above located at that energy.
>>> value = 12.6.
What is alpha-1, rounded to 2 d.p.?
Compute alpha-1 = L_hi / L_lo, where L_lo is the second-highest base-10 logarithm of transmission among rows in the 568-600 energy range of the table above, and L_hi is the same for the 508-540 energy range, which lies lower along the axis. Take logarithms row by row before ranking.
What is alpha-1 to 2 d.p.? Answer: 1.00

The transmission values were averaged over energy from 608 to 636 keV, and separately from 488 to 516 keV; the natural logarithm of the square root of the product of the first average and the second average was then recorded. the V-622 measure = 2.63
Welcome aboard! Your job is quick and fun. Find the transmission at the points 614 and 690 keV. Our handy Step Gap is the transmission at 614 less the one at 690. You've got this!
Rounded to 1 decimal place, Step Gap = -6.6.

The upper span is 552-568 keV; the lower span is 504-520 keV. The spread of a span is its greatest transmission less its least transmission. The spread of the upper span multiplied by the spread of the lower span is 1.8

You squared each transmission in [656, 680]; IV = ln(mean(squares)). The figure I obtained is 5.47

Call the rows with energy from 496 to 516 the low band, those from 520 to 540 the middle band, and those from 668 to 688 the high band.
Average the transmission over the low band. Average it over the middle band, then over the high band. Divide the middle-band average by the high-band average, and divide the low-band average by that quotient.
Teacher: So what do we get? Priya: 16.0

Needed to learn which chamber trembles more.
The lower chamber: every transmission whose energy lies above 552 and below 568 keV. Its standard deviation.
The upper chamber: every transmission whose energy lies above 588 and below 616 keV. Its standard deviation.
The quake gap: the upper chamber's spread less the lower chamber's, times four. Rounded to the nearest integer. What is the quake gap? 8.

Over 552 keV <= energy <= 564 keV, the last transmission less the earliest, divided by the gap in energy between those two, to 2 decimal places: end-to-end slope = -0.10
